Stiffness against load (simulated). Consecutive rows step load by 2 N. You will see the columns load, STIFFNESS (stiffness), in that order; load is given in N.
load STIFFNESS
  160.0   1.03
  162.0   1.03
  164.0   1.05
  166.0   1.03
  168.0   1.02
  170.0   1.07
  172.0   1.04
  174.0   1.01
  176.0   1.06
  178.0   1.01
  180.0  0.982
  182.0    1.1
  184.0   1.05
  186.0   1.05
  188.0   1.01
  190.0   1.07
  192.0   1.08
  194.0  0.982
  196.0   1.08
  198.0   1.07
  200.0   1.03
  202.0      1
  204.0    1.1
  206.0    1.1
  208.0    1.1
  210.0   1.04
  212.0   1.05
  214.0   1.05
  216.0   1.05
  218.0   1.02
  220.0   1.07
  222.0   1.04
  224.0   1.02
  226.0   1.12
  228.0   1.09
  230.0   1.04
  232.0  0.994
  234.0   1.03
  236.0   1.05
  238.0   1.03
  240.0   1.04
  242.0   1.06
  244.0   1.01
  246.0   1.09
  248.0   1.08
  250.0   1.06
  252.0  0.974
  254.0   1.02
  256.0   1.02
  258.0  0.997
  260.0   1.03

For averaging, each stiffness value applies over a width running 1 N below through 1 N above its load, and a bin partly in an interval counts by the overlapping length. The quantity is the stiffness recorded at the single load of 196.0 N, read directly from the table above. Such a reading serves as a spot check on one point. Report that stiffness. 1.08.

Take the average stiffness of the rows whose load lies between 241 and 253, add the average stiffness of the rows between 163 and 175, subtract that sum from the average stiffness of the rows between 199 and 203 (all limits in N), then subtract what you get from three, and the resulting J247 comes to 4.067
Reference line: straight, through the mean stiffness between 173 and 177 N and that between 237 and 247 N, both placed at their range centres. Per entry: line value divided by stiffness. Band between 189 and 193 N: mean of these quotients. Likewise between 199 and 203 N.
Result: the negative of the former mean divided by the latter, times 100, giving -94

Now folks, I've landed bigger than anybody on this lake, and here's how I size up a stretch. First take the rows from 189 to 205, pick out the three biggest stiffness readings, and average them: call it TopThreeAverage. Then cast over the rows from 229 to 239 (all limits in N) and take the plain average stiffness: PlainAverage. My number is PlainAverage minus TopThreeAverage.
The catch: -0.058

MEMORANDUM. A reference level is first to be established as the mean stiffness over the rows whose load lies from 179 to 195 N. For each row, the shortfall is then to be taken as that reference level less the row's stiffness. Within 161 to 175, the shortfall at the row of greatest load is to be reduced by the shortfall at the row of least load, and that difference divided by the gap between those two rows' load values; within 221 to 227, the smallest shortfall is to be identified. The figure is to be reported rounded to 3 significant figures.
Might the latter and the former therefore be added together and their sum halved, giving -0.0389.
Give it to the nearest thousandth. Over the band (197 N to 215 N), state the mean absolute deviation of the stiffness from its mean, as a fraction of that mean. 0.027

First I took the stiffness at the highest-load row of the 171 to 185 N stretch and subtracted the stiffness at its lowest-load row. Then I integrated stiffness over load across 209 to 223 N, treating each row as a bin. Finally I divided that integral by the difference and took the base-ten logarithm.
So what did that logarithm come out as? 3.17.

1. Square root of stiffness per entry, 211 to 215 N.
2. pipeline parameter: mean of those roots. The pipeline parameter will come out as 1.02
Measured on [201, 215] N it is 1.03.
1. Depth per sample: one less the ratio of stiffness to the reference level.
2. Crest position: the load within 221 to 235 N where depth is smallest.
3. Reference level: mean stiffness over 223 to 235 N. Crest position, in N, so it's 226.0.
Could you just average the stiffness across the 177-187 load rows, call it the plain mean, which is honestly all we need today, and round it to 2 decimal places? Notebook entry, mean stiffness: 1.04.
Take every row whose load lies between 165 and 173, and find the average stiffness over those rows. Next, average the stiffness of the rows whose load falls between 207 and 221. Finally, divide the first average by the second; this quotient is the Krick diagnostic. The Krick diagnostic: 0.99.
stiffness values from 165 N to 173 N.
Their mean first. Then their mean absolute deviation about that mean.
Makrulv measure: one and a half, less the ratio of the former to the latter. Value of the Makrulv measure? -68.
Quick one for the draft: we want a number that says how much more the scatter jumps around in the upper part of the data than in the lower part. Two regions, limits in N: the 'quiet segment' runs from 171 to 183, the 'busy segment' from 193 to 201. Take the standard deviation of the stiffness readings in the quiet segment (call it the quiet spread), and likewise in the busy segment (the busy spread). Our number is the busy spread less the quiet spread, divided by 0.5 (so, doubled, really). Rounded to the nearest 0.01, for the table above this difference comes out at 0.00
